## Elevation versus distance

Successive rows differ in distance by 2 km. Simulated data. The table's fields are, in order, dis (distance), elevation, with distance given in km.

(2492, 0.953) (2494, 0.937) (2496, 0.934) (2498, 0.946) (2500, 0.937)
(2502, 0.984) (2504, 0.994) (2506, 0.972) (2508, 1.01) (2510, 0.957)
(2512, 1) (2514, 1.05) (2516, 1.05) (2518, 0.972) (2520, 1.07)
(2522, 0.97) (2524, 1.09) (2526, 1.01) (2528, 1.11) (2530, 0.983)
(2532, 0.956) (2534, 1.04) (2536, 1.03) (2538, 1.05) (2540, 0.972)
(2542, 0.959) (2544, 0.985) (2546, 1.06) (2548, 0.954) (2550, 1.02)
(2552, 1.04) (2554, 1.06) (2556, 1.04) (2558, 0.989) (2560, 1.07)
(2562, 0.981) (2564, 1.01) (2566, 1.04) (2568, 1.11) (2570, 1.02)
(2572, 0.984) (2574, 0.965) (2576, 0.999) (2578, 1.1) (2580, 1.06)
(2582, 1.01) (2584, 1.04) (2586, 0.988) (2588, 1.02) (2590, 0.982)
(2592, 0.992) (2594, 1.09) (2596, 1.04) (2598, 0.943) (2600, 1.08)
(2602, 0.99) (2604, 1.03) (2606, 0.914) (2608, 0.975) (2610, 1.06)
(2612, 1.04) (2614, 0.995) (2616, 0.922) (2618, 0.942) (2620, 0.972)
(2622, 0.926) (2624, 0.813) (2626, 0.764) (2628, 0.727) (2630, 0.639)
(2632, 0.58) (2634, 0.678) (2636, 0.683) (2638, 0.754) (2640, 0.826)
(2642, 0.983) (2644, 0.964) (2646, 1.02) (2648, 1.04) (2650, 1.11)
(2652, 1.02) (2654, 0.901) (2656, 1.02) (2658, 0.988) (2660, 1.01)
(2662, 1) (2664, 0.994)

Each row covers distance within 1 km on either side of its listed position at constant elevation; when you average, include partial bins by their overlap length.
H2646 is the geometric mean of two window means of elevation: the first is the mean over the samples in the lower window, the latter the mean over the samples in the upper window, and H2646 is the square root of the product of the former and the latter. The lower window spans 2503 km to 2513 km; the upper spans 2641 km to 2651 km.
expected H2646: 1.00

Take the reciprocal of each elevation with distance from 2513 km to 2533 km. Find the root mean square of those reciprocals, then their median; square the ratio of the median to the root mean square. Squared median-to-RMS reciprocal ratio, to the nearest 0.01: 0.99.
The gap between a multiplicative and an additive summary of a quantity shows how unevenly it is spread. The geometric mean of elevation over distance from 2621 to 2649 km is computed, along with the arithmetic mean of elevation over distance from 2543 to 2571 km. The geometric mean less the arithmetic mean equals -0.23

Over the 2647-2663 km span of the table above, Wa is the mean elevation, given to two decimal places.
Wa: 1.01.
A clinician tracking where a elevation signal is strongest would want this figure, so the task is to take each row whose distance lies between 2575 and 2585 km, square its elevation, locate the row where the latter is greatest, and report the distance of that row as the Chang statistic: 2578 km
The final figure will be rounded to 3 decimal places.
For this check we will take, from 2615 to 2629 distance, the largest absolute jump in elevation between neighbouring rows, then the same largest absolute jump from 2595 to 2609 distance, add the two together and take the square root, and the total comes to 0.500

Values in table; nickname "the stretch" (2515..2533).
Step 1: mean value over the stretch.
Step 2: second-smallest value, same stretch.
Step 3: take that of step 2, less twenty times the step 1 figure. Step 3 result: -19.5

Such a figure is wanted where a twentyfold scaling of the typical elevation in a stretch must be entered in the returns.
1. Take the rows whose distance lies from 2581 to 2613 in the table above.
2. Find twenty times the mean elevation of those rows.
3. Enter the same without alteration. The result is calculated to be 20.2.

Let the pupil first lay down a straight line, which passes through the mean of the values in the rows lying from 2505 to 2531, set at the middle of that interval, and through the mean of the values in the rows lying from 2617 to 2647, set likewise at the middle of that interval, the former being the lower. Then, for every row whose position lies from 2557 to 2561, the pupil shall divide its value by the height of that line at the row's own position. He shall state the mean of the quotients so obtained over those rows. 1.09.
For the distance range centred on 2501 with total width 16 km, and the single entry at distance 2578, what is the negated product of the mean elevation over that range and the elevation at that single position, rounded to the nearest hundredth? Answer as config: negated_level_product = -1.06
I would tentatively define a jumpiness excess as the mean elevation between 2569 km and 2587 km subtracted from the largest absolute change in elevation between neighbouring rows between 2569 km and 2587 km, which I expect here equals -0.92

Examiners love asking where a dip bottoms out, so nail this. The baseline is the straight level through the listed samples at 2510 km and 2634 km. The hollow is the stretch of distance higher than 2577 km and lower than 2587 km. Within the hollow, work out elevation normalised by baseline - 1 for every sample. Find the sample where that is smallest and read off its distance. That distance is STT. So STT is 2586 km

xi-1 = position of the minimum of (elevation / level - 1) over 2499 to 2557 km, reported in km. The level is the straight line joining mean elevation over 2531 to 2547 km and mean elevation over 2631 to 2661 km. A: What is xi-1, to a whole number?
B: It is 2500 km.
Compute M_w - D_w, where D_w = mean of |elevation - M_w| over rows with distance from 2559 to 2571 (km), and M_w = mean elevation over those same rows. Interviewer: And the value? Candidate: 1.00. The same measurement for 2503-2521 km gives 0.98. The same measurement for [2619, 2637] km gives 0.65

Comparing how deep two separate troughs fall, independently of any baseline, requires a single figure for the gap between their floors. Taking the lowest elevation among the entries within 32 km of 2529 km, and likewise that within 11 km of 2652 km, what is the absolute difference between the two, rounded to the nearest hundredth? 0.04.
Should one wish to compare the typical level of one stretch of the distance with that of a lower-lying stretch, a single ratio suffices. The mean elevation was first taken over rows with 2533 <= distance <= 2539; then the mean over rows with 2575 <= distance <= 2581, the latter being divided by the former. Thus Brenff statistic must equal 1.01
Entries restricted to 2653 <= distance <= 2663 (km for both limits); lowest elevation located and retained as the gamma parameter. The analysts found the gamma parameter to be 0.901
